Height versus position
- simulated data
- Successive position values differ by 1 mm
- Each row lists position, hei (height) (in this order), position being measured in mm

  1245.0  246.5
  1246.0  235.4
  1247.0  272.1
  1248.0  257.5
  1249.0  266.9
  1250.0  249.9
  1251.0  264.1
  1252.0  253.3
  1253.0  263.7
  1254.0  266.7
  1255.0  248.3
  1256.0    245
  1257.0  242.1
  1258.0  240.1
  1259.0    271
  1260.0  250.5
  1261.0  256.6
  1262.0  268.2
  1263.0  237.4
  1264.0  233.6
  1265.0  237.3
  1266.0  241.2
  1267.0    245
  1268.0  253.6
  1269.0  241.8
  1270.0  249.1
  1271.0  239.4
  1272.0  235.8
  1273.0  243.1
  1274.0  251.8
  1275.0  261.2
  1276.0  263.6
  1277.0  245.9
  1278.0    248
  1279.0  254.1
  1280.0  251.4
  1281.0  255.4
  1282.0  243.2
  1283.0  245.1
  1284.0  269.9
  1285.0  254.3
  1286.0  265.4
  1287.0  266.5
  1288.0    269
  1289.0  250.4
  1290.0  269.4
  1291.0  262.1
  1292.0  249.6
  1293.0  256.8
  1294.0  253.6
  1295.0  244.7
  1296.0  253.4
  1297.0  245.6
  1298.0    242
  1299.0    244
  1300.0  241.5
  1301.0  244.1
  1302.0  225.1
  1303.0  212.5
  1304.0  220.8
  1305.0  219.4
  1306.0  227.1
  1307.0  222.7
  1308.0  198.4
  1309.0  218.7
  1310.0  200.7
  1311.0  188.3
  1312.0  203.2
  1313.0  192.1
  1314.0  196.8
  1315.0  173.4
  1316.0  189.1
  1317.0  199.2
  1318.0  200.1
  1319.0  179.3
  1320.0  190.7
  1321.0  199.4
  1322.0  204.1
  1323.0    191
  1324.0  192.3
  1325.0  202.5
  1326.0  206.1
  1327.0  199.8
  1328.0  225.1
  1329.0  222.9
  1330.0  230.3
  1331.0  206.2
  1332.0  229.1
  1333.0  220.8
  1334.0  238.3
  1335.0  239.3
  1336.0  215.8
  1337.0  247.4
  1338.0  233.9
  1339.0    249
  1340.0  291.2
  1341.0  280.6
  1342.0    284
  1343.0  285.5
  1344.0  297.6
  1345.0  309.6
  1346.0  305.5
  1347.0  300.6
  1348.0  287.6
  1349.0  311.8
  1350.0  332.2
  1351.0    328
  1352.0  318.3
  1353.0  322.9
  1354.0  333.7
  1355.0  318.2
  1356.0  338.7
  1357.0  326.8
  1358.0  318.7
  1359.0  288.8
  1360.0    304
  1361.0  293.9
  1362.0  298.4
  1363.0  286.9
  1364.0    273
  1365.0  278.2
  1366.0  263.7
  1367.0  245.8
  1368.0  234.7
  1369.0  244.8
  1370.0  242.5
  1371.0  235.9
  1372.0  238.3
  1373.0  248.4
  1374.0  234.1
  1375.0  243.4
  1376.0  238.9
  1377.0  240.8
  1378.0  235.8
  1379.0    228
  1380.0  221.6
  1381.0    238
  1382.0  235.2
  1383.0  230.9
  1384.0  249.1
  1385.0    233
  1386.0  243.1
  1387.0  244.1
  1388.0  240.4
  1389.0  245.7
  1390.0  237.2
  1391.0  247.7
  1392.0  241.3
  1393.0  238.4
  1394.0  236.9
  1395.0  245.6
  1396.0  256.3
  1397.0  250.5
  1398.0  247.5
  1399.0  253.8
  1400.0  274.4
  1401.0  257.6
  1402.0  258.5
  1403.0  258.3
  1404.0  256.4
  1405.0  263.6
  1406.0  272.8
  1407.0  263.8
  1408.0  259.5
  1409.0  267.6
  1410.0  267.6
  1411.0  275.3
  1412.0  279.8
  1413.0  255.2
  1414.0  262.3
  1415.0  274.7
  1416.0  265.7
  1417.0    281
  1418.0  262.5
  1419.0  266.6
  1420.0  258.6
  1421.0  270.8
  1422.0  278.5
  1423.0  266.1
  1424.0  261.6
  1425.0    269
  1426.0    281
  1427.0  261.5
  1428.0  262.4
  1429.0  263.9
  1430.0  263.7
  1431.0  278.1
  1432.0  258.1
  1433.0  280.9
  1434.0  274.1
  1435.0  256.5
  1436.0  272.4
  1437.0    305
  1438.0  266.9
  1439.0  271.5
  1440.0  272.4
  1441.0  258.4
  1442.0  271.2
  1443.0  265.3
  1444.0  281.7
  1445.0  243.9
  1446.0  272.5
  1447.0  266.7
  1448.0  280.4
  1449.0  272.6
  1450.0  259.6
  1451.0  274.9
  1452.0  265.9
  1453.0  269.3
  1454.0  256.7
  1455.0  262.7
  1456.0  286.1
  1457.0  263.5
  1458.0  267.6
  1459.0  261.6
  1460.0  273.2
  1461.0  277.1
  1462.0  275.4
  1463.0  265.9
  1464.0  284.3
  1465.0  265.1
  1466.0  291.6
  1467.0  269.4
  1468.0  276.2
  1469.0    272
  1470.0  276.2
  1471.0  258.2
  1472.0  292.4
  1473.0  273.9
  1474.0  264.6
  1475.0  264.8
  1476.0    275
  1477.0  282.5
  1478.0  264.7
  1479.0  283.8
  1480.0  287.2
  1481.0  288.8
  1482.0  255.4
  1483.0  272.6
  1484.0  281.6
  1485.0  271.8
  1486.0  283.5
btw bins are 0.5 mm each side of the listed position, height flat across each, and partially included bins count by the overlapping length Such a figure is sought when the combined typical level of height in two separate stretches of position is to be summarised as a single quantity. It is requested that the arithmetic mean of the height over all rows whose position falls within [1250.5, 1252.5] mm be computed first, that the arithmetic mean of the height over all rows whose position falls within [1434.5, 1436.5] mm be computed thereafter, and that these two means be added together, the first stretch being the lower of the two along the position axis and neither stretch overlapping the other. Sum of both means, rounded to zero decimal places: 523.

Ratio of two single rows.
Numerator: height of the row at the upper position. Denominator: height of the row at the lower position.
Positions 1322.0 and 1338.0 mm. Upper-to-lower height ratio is 1.15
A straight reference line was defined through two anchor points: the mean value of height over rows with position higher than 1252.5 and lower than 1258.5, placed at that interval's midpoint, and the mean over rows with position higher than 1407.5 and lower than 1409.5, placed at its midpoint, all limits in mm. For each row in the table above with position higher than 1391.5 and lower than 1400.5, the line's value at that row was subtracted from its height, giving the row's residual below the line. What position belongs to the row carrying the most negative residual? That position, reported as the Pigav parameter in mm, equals 1394.0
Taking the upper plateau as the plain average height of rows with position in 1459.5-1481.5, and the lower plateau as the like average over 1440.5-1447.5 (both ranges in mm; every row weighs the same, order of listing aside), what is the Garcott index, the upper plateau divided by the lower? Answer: 1.04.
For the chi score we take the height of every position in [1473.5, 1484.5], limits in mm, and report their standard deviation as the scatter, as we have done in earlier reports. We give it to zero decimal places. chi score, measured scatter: 11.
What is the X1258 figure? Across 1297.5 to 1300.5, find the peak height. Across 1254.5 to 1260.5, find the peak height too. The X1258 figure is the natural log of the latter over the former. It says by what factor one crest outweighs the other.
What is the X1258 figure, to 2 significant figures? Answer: 0.10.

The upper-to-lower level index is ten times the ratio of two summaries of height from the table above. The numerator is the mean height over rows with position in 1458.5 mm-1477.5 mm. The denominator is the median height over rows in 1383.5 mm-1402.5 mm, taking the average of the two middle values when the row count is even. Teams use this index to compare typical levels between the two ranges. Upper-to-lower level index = 11.1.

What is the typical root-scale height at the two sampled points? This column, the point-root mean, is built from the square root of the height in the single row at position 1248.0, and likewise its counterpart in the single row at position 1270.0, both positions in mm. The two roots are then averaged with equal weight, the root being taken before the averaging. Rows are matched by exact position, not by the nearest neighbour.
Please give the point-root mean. 15.9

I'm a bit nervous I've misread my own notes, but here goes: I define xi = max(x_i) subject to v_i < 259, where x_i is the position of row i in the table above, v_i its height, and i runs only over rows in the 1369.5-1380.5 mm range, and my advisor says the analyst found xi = 1380.0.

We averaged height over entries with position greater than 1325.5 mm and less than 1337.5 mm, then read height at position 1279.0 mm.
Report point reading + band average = 478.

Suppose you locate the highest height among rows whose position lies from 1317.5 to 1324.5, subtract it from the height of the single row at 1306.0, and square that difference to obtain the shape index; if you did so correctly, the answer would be 529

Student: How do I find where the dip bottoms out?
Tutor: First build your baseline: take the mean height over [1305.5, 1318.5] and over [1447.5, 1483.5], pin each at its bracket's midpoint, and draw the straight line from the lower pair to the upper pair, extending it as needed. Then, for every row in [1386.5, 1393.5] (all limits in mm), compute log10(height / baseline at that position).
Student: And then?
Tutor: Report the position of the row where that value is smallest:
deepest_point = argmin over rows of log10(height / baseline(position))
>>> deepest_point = 1393.0 mm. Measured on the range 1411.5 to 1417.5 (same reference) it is 1413.0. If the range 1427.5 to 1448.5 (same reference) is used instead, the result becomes 1445.0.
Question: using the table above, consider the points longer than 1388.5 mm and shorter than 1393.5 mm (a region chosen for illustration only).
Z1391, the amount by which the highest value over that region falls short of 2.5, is -245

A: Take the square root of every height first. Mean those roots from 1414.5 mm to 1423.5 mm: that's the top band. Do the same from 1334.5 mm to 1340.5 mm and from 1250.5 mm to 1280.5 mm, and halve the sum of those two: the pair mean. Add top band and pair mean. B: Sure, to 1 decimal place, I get 32.2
